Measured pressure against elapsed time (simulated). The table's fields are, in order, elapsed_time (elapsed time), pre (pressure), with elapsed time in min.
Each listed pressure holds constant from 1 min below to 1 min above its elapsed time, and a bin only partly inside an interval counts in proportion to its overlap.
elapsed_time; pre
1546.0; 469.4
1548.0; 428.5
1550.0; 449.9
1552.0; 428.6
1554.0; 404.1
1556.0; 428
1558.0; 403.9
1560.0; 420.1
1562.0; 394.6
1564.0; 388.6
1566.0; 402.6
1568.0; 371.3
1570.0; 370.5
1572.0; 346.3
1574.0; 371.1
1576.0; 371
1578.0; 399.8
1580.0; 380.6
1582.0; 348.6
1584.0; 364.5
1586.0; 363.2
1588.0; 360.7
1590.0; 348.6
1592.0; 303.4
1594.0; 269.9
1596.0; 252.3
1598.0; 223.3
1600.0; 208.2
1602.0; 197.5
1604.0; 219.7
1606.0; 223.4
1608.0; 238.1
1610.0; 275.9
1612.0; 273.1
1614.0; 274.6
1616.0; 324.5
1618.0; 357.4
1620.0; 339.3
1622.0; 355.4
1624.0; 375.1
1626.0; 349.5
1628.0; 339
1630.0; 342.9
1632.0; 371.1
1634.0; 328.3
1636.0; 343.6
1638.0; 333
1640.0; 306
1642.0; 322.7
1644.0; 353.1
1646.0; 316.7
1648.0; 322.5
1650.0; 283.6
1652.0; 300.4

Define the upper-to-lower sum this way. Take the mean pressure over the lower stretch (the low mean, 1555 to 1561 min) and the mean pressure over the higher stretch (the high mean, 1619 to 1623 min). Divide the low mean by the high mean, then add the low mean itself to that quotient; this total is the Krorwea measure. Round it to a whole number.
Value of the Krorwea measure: 419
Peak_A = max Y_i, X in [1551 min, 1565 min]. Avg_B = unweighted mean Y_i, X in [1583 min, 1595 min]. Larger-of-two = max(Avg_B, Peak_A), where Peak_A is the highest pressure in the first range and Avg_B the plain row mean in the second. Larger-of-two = 429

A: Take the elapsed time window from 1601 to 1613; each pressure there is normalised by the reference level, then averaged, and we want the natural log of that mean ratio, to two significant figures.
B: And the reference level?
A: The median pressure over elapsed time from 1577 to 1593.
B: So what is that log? -0.42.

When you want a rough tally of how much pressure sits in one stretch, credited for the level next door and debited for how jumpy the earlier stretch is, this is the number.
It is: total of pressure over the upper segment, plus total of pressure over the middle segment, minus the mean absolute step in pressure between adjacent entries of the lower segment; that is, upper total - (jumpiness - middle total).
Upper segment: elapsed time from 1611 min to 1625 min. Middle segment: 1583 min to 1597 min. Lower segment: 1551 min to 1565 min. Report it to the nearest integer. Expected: 4542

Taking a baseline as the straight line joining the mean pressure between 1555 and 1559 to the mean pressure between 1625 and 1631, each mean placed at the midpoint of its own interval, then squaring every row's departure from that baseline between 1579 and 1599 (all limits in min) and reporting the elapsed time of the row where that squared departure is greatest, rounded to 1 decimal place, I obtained 1598.0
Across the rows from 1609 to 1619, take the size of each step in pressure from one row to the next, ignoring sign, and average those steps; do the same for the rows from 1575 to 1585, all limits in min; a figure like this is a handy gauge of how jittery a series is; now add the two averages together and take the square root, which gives 6.8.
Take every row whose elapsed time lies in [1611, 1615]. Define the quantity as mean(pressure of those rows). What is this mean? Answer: 274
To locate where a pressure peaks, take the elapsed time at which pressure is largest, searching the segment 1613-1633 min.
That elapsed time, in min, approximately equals 1624.0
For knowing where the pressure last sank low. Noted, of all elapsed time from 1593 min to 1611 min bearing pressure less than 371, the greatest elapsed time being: 1610.0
